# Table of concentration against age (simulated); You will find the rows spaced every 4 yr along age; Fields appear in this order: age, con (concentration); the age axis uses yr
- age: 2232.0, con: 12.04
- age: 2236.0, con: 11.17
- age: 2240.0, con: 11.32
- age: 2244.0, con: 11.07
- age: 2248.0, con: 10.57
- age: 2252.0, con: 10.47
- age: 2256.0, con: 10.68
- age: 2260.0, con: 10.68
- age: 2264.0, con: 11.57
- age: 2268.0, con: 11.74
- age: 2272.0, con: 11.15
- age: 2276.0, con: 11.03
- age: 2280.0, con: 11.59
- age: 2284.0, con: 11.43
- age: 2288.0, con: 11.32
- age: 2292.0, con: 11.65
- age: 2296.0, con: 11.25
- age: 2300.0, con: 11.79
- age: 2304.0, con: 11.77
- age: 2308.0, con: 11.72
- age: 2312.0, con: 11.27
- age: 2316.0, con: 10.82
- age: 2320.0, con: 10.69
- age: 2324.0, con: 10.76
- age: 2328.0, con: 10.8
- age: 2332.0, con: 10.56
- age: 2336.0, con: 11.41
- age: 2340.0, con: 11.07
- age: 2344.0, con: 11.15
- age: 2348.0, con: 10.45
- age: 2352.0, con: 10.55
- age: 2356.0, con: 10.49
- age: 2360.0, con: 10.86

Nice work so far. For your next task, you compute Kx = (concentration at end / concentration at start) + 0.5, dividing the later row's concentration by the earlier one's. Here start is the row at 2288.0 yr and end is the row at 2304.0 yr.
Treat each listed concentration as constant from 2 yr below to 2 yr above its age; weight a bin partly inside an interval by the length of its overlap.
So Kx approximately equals 1.54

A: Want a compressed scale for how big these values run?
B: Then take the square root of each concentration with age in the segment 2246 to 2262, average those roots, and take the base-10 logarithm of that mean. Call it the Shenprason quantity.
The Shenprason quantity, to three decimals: 0.513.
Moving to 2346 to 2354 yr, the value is 0.511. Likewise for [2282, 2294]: 0.530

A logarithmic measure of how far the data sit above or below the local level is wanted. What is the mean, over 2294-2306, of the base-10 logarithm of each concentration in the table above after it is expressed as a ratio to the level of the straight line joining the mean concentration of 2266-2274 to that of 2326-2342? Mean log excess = 0.015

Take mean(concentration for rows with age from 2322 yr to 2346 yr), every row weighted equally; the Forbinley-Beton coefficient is 11.0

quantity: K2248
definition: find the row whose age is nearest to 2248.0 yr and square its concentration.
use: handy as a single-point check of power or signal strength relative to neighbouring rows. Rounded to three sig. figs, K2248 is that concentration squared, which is 112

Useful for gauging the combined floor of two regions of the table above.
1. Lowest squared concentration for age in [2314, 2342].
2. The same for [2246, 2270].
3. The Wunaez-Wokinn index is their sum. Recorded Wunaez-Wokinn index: 221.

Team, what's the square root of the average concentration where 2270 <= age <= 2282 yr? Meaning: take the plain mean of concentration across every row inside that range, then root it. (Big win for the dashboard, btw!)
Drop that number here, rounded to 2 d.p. 3.36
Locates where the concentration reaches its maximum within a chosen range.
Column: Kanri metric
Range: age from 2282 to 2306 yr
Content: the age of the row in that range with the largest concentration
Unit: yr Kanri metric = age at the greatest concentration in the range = 2300.0 yr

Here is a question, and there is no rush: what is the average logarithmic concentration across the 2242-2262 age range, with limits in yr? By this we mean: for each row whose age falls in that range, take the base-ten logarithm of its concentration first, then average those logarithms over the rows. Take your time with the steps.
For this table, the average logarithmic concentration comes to 1.03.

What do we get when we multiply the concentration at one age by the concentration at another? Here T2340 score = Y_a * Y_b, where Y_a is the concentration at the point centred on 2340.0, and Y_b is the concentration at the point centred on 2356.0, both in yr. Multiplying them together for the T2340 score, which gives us 116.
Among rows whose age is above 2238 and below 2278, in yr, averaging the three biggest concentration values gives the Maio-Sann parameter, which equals 11.5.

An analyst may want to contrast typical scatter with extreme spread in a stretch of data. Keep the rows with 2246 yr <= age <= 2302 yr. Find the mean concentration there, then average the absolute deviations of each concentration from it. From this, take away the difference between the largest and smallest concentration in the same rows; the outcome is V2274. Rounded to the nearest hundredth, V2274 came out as -0.94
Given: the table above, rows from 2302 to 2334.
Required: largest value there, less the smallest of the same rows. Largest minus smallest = 1.21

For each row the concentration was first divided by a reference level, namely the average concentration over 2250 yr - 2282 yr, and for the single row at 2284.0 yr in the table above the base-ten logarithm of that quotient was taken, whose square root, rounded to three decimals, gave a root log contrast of 0.110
